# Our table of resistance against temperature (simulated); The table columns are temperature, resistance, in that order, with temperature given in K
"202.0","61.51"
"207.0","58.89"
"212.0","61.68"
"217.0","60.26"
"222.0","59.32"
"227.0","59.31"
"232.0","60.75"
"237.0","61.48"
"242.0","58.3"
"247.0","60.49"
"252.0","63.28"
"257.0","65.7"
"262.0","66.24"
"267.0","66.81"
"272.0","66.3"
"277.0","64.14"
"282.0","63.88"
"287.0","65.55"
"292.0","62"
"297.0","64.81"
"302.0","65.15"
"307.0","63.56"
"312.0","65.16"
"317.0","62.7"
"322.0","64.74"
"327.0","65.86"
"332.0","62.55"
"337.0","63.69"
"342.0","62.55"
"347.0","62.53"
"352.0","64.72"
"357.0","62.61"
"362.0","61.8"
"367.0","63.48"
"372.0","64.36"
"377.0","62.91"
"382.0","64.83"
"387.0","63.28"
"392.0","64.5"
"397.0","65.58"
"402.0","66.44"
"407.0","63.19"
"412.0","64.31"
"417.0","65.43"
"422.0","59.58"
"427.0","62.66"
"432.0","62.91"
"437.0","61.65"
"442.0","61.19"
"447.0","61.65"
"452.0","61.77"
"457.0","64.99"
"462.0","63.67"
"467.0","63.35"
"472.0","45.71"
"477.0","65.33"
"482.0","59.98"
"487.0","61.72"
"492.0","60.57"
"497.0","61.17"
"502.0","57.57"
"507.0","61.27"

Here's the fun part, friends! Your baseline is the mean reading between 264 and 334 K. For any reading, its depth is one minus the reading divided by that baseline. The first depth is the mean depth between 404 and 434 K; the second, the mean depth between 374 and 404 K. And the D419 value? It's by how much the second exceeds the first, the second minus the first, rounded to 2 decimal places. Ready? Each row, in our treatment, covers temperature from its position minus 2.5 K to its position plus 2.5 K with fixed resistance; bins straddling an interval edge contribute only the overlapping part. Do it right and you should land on -0.02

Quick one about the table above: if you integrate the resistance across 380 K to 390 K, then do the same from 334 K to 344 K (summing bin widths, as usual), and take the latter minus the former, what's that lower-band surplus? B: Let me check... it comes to -9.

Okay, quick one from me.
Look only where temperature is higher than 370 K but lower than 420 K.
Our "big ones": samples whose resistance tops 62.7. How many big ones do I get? 10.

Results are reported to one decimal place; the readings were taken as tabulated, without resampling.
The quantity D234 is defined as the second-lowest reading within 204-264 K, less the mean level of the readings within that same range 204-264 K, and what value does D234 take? -2.4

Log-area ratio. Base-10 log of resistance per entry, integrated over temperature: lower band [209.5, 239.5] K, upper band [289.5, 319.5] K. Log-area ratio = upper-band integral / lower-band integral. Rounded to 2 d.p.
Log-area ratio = 1.01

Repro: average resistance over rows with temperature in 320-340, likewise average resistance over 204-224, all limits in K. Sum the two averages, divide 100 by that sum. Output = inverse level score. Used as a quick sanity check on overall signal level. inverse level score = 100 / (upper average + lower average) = 0.805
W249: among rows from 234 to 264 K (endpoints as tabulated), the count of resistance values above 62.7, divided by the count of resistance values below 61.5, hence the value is 1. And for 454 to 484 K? 2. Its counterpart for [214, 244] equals 0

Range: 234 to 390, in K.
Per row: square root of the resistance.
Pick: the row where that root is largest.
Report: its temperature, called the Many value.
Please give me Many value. 267.0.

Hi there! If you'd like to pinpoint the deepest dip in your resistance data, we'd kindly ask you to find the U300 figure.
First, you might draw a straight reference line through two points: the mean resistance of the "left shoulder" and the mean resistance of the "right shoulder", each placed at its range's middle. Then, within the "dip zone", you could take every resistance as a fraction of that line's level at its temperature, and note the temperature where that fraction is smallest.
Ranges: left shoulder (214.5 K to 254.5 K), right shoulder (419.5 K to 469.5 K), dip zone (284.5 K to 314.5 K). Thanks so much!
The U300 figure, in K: 292.0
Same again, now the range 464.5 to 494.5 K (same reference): 472.0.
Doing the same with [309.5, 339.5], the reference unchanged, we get 332.0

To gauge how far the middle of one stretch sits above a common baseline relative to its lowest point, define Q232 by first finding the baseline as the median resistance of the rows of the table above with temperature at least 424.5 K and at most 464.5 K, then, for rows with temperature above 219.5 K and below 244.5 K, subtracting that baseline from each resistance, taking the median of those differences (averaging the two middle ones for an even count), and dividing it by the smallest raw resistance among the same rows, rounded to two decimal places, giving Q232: -0.05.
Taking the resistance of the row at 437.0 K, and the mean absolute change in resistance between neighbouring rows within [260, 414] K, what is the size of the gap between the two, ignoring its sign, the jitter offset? 60.1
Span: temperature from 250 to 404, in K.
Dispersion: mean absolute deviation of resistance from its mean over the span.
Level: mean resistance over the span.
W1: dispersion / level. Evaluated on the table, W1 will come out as 0.019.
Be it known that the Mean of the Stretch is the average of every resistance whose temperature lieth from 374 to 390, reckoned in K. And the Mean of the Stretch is 63.7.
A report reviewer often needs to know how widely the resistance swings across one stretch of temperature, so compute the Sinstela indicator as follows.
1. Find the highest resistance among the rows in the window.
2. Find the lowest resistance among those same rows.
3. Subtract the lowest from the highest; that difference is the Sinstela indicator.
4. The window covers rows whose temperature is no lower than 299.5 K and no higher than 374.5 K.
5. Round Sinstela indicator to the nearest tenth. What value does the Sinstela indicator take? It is 4.1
